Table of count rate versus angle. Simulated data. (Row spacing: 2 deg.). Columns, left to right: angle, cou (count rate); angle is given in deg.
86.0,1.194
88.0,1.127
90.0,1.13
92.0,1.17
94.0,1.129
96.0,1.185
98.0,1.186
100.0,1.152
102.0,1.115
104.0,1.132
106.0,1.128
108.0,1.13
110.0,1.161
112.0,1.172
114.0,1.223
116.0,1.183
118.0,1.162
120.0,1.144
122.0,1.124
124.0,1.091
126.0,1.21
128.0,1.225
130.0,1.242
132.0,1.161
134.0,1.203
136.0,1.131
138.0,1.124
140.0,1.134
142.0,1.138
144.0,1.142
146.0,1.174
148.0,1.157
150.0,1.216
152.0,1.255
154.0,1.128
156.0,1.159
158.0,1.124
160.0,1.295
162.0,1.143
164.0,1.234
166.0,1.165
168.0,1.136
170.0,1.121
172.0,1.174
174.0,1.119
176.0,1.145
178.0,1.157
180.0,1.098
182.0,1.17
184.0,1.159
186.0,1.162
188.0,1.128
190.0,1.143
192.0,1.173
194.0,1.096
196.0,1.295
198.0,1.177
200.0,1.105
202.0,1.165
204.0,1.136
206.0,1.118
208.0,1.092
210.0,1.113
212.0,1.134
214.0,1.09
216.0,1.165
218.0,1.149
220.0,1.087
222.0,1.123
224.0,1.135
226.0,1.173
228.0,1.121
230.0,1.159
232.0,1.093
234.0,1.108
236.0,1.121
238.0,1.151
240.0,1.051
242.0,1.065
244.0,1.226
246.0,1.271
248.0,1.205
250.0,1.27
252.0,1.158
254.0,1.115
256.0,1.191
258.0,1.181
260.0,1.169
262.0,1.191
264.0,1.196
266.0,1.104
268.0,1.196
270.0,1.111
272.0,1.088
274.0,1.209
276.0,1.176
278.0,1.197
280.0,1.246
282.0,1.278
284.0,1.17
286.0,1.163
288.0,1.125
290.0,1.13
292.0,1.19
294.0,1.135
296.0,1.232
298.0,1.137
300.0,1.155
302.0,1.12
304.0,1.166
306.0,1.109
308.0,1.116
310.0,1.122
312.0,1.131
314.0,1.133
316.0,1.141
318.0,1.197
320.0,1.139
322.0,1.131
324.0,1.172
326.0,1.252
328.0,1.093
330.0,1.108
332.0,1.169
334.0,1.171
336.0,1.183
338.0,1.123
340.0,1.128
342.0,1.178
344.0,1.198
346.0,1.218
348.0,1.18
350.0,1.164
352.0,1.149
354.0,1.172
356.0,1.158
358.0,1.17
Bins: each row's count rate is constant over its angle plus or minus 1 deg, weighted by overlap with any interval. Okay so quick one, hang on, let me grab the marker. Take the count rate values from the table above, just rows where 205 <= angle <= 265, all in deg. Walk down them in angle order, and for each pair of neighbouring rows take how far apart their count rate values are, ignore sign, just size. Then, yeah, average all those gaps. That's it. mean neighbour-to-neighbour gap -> 0.0447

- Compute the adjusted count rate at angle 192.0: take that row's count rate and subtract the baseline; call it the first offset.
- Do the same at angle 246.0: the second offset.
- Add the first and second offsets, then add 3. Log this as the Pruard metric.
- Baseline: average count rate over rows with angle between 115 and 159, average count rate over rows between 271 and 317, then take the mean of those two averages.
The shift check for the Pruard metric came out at 3.12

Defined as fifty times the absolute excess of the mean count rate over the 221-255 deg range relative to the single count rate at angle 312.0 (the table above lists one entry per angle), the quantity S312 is 0.9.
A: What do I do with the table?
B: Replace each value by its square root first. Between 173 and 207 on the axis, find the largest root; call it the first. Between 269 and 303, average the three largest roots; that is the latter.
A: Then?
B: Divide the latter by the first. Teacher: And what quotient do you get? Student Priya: 0.98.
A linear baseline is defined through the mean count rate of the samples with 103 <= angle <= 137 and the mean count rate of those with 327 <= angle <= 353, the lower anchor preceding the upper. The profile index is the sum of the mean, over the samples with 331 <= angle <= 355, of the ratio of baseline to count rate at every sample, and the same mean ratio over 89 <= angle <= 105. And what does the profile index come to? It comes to 2.01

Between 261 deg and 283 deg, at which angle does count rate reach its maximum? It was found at 282.0 deg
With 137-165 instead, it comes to 160.0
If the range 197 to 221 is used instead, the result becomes 198.0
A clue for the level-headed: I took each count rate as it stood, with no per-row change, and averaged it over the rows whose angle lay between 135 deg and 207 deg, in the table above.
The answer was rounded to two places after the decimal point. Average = 1.16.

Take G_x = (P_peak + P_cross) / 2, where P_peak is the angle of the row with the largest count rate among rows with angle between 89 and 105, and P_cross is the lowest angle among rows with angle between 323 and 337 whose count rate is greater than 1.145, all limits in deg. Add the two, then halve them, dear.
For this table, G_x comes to 211 deg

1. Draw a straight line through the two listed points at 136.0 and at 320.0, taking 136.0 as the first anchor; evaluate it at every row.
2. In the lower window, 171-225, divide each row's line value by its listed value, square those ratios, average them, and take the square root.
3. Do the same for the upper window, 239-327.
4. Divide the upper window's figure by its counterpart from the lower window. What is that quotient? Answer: 0.98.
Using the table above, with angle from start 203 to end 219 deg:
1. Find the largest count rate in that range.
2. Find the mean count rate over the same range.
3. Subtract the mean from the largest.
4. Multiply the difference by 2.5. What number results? 0.10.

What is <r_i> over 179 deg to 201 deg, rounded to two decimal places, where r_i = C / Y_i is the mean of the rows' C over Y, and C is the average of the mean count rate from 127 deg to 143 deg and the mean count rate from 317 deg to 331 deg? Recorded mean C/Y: 1.01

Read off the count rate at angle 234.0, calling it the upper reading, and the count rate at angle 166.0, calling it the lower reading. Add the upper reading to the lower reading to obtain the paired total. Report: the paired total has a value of 2.27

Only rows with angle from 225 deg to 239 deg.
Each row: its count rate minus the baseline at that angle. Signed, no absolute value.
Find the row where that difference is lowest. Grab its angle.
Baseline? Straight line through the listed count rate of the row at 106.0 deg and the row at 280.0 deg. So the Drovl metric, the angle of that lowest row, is 232.0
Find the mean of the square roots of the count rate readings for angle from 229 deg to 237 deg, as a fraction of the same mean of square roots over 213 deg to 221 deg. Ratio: 1.00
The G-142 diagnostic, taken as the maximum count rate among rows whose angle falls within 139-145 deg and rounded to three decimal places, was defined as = 1.142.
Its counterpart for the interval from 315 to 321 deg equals 1.197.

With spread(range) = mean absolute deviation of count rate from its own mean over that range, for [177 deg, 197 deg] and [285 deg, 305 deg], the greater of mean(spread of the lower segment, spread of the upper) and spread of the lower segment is 0.0337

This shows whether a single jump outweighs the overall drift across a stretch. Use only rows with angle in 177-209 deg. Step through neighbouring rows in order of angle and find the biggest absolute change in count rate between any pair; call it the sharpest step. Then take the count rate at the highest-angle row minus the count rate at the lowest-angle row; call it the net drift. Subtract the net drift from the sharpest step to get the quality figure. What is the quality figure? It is 0.26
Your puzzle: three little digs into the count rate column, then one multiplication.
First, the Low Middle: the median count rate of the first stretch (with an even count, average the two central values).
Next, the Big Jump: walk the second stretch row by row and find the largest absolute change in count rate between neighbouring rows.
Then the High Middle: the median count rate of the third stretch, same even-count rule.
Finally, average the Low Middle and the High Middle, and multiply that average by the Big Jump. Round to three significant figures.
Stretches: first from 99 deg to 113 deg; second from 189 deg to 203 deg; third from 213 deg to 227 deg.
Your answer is 0.226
